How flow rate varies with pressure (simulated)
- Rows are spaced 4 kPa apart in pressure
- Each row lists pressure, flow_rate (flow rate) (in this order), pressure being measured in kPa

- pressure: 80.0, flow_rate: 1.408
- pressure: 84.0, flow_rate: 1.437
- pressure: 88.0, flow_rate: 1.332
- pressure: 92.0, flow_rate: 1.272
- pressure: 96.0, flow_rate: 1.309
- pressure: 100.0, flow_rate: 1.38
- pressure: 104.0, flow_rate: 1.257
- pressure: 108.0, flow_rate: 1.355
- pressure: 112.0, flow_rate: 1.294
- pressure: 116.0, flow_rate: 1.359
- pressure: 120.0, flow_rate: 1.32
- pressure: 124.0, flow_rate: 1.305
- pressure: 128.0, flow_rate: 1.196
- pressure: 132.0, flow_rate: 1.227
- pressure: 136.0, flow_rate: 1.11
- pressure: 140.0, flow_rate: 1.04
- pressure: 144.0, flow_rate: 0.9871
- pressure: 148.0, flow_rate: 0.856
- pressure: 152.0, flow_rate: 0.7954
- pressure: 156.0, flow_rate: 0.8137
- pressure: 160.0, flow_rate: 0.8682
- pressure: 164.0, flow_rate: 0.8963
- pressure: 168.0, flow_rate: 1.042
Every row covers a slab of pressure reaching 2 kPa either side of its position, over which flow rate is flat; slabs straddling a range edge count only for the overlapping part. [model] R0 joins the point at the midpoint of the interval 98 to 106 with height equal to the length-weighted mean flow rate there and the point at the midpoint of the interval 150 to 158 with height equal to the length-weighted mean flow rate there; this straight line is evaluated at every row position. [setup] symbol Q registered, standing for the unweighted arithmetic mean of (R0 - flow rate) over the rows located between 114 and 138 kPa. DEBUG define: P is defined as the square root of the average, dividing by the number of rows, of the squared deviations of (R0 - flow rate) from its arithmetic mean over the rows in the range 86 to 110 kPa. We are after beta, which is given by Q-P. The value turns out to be -0.257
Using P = 0.086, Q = -0.17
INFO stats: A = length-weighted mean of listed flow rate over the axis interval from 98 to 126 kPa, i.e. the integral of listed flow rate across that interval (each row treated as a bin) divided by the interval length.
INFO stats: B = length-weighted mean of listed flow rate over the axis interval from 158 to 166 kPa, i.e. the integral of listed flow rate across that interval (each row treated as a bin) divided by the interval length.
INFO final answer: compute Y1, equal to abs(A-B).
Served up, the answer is 0.44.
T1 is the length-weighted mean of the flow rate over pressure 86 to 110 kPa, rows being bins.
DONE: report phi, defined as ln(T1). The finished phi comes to 0.28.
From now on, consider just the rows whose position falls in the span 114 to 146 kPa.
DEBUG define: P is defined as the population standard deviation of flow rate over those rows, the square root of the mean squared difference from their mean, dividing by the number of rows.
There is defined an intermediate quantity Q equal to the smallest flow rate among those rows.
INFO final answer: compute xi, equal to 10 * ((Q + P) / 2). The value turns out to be 5.57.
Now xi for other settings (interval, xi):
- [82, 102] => 6.65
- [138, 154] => 4.47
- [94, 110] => 6.52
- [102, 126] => 6.46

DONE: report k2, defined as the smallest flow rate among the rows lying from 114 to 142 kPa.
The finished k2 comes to 1.04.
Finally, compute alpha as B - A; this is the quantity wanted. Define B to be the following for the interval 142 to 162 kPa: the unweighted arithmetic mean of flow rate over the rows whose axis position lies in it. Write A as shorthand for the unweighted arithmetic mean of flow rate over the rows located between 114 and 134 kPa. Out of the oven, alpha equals -0.4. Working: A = 1.28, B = 0.9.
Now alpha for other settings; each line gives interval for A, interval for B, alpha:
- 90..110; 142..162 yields -0.5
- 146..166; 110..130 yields 0.4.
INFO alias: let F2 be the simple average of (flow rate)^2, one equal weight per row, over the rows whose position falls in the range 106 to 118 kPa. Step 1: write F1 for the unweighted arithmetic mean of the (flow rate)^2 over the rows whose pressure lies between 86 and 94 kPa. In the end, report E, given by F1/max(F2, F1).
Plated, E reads 0.95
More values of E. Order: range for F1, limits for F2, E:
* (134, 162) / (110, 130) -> 0.52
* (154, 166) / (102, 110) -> 0.43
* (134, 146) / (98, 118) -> 0.62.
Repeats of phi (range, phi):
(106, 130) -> 0.27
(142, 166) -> -0.14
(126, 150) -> 0.07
